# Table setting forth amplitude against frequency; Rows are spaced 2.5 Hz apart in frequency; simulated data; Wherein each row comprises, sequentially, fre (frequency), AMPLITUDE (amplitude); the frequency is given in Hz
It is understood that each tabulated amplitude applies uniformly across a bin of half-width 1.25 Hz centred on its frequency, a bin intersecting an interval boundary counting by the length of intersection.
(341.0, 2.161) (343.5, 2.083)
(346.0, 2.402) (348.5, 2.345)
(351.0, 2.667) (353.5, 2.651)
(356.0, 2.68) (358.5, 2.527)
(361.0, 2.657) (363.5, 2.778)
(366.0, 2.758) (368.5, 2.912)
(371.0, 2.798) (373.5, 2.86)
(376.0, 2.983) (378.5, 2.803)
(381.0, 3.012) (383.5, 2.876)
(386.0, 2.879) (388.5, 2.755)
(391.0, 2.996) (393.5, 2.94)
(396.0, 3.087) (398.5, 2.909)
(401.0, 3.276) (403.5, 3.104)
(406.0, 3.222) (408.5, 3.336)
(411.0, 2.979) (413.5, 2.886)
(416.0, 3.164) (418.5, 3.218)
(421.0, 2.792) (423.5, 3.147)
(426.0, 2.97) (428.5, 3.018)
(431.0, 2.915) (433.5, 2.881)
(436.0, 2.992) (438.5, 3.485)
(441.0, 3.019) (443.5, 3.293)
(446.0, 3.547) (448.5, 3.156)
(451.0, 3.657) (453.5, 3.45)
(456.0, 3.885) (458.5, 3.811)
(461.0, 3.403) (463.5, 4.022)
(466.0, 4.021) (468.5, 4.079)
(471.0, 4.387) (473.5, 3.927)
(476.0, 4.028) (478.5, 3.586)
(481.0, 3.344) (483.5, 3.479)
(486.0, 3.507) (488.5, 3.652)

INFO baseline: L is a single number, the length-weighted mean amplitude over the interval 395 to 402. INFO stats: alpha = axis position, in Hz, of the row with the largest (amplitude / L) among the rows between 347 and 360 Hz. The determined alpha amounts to 356.0 Hz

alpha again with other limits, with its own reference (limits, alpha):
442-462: 456.0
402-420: 408.5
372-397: 396.0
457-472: 471.0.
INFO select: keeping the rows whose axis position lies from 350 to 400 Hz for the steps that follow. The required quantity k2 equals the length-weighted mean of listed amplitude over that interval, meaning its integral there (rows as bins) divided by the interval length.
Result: 2.83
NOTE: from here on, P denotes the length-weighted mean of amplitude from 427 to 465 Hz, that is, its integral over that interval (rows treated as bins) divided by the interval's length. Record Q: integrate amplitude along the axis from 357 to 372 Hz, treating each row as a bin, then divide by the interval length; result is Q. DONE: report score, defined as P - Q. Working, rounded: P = 3.37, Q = 2.74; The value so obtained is 0.6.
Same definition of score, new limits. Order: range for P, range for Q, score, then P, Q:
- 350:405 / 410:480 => -0.6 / 2.86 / 3.42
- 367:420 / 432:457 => -0.3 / 3.00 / 3.33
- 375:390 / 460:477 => -1.1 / 2.88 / 3.99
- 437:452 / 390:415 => 0.3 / 3.35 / 3.08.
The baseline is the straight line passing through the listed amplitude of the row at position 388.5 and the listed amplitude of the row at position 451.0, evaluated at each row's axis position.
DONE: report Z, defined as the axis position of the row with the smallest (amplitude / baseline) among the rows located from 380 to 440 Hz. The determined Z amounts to 433.5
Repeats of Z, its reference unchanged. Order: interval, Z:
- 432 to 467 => 433.5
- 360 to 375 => 371.0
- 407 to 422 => 421.0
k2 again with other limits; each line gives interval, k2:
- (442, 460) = 3.53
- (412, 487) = 3.43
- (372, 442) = 3.02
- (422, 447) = 3.12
